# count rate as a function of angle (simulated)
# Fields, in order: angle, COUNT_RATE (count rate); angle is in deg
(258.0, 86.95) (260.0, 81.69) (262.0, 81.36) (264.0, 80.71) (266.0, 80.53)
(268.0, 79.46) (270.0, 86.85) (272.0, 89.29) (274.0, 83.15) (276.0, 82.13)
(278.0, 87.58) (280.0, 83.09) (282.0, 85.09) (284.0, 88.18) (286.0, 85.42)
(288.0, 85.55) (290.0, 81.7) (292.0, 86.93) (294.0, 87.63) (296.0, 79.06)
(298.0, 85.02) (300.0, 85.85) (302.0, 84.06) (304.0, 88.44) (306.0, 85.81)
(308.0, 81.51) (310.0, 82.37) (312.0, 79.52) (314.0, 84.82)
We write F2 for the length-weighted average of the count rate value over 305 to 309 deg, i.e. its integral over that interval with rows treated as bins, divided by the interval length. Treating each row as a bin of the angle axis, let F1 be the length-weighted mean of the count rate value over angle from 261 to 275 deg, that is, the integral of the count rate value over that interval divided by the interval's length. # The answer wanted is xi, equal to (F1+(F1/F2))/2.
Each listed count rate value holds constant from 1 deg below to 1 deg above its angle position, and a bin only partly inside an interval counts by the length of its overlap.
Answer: 42.0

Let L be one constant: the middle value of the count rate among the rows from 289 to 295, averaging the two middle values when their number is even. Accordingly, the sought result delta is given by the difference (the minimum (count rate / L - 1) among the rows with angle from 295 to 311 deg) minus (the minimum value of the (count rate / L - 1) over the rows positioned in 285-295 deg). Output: -0.03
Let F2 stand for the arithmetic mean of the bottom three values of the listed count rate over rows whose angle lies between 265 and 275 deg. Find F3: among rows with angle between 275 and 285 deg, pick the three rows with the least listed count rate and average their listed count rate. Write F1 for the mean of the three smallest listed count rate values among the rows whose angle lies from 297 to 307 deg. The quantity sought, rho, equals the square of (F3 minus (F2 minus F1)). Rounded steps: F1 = 85.0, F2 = 81.0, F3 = 83.4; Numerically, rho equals 7631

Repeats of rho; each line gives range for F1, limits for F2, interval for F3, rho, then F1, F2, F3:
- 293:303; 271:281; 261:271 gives 6425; 82.7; 82.8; 80.2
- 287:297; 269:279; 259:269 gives 6130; 82.1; 84.0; 80.2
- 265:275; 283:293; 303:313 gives 6077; 81.0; 84.2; 81.1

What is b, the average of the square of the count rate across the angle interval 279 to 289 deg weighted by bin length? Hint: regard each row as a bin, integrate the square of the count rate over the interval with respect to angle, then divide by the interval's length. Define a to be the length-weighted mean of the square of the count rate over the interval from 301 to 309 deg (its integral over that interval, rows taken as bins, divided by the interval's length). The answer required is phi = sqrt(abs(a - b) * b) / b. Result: 0.11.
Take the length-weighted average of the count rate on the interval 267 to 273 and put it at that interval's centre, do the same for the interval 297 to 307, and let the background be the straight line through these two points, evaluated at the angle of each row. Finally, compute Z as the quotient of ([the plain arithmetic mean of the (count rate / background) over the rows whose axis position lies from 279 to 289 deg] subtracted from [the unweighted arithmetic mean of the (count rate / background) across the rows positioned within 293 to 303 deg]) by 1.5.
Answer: -0.011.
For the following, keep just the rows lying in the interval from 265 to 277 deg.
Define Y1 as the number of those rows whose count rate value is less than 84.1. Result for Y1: 4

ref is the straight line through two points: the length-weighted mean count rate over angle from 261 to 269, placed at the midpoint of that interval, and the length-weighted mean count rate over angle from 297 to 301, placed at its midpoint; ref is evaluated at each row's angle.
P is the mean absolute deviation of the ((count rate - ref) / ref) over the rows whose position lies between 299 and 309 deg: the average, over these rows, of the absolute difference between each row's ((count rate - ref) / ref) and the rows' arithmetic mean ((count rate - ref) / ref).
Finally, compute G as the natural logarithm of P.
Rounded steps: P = 0.023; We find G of -3.8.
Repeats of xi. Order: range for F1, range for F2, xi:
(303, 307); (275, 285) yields 44.1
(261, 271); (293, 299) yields 41.4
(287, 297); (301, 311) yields 42.6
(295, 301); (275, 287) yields 42.1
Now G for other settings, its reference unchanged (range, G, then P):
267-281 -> -3.3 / 0.037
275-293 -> -3.9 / 0.020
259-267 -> -4.7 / 0.009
